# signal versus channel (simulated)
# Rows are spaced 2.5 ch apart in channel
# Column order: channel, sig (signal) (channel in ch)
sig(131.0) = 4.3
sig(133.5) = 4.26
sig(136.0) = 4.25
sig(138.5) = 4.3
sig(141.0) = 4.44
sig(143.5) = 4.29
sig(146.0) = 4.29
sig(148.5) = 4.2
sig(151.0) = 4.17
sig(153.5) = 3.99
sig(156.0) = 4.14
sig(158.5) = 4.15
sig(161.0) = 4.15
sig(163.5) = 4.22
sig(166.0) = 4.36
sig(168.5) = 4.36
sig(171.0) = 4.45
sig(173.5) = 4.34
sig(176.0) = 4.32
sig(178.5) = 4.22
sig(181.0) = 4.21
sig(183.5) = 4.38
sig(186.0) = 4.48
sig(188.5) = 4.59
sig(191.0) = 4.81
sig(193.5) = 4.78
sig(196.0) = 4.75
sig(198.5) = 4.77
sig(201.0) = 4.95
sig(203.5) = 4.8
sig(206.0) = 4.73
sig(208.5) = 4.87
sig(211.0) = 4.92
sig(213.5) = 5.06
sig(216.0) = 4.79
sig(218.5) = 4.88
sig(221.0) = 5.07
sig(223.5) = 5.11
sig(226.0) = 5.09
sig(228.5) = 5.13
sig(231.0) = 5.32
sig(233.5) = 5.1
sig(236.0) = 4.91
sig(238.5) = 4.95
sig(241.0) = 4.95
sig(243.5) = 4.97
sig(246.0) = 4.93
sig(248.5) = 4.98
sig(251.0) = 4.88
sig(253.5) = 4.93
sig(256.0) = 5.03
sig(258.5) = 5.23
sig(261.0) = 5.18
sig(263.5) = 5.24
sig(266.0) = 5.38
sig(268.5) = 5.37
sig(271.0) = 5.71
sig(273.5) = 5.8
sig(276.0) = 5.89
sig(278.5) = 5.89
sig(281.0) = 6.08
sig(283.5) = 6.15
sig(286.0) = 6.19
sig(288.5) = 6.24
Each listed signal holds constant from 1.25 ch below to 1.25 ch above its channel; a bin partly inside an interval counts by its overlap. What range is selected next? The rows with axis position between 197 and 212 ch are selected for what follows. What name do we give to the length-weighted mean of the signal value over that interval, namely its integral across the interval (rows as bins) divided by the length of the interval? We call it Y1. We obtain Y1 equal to 4.84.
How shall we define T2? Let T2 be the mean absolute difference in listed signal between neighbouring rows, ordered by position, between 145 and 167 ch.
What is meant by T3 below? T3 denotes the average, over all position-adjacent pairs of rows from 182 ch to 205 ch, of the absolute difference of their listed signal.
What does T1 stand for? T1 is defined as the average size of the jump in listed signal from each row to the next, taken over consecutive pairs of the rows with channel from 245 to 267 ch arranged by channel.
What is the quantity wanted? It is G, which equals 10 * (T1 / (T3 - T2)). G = 44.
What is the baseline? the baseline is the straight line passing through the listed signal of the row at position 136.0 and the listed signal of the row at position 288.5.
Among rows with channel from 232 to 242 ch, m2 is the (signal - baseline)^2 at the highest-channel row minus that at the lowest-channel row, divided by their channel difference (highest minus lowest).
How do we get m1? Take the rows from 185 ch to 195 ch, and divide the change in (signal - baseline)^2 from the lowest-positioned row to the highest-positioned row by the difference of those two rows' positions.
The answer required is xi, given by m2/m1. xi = -2.1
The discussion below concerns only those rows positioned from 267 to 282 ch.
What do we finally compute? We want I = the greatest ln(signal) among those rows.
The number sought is 1.81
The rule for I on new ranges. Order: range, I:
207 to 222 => 1.62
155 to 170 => 1.47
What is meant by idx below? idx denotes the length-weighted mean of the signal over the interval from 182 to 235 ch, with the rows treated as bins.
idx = 4.9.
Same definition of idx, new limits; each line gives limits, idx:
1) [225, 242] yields 5.1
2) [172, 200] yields 4.5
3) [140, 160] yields 4.2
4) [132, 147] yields 4.3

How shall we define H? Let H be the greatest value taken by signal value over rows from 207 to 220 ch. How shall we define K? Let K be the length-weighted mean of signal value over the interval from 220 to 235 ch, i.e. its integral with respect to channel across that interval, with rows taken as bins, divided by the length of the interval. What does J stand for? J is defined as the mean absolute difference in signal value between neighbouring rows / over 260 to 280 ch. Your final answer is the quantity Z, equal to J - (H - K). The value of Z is 0.2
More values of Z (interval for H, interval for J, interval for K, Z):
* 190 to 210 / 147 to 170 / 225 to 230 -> 0.2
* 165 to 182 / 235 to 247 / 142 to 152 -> -0.2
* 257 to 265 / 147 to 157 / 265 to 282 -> 0.6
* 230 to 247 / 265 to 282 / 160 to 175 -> -0.9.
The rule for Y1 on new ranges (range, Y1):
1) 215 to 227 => 4.99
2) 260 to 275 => 5.46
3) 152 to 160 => 4.10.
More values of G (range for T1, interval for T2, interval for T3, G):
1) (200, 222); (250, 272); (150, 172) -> -35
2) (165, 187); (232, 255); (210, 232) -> 12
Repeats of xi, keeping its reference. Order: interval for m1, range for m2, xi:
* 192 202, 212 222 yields -1.6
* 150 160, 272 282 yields -0.7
